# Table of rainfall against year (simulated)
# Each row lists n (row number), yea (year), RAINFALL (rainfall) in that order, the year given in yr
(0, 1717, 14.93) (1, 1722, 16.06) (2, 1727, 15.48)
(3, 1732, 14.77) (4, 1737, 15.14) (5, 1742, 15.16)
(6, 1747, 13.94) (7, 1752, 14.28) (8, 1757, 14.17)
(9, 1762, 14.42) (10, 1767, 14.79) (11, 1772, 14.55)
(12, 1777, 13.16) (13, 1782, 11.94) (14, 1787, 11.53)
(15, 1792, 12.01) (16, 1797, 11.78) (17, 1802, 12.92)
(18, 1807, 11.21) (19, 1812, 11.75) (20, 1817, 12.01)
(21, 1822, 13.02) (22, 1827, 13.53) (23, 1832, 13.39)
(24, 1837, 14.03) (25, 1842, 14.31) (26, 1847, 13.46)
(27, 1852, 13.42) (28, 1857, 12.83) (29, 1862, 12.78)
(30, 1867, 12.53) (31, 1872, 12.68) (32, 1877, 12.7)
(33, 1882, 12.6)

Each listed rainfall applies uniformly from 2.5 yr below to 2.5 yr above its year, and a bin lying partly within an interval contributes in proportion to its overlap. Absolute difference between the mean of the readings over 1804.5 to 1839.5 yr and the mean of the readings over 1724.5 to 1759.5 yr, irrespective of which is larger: 2.0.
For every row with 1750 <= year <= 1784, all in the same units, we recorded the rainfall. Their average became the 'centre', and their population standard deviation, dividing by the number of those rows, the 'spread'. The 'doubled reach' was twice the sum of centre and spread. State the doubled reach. 29.7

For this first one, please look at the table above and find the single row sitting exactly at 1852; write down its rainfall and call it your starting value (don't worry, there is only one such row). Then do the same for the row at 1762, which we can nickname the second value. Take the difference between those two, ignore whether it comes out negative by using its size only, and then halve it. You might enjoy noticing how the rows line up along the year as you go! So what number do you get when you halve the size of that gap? 0.50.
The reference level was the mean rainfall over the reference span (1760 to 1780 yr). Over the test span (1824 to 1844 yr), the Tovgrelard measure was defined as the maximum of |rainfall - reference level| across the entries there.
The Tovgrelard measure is 0.8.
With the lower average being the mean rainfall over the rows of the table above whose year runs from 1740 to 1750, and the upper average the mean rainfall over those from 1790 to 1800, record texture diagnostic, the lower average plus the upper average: 26.4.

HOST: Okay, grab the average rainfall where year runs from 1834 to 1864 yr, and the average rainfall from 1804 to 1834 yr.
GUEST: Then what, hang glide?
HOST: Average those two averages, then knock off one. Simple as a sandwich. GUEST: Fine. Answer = 12.0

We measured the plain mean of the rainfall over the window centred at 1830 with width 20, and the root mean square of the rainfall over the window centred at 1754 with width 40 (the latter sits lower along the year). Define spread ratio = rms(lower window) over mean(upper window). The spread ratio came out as 1.08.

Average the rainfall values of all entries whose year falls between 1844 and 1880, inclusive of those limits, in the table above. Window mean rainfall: 12.9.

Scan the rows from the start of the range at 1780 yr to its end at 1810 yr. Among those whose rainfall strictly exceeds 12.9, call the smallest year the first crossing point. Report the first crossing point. 1802 yr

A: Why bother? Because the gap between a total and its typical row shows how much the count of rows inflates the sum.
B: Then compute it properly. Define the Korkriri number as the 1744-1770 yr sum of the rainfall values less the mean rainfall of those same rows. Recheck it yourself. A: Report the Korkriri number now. 57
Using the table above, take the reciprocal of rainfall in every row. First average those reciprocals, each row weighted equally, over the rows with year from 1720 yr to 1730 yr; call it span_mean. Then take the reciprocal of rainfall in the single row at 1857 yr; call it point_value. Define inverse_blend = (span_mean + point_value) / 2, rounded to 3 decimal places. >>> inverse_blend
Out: 0.071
